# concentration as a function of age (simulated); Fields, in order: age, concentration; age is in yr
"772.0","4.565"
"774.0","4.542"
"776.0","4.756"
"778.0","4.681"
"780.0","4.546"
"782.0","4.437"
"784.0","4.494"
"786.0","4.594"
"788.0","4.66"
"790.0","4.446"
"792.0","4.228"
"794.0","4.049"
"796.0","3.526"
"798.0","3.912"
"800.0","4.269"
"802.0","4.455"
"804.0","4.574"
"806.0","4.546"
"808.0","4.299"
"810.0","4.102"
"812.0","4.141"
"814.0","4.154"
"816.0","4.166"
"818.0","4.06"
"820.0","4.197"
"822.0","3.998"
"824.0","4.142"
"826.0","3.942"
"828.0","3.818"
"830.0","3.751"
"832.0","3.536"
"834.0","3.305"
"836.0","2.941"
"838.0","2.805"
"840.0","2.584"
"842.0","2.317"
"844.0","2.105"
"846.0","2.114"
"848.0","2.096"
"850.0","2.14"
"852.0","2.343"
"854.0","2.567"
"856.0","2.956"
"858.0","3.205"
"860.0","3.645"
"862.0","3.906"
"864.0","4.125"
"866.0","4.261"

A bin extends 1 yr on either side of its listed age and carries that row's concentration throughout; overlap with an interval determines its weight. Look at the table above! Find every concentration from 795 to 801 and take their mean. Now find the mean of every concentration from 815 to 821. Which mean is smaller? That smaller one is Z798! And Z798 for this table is 3.90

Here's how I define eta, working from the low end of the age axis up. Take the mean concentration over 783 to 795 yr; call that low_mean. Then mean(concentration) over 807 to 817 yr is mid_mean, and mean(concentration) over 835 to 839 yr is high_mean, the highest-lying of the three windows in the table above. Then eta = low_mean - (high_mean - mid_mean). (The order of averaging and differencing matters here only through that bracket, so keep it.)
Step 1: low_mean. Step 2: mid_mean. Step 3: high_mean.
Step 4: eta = 5.7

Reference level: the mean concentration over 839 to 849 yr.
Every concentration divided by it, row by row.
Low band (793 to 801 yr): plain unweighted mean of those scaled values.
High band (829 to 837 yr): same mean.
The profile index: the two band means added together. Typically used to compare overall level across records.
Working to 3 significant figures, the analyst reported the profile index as 3.26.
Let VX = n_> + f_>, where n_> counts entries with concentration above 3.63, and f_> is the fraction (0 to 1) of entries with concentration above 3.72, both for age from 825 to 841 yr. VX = 3.4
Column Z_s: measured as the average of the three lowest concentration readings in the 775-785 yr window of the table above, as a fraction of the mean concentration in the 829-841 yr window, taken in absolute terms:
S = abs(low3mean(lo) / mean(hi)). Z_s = 1.4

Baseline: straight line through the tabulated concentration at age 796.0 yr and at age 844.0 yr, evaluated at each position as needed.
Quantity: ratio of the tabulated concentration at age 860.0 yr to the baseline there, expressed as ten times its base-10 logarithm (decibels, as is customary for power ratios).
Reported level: 3.5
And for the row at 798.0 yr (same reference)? 0.5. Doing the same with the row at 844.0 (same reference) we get 0.0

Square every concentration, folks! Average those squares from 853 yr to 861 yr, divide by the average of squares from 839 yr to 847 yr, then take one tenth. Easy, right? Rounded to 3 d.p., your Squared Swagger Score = 0.186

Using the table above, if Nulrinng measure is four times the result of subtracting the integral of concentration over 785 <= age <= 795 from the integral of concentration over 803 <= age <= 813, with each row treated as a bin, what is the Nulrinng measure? -3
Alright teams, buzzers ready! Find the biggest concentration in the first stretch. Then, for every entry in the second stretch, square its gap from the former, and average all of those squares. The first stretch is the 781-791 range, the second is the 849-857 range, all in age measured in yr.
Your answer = 4.8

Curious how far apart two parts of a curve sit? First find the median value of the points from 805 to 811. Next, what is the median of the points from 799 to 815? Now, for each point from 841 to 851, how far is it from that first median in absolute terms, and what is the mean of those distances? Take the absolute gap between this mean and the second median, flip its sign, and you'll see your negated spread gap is -2.1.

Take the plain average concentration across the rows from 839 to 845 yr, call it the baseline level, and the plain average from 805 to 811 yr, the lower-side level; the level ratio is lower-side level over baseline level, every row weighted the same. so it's 1.8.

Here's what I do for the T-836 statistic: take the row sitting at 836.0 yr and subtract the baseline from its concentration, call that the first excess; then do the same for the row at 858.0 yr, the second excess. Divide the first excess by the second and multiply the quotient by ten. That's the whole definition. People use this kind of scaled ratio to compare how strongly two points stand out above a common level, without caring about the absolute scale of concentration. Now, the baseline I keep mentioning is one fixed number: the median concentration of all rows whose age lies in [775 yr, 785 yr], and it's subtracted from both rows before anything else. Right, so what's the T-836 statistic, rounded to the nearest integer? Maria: 12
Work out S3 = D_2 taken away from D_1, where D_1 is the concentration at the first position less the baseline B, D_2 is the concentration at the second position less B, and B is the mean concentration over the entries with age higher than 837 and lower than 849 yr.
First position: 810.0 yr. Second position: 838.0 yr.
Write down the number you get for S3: 1.3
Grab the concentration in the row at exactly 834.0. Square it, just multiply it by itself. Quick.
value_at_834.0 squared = 10.9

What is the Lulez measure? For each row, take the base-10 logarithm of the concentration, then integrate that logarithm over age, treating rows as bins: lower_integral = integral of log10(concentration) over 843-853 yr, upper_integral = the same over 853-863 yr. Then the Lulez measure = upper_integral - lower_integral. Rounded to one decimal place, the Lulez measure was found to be 1.7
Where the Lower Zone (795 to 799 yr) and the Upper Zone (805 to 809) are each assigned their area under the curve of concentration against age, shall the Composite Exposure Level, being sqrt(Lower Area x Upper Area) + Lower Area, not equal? 31.1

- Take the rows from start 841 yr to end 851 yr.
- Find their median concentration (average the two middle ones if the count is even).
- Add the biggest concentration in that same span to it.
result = 4.4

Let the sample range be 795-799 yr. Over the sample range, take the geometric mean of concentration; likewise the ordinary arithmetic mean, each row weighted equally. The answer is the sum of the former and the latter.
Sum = 7.4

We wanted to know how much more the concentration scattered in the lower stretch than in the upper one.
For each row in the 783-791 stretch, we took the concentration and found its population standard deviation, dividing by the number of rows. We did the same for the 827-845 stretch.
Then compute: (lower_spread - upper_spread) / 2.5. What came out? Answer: -0.20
